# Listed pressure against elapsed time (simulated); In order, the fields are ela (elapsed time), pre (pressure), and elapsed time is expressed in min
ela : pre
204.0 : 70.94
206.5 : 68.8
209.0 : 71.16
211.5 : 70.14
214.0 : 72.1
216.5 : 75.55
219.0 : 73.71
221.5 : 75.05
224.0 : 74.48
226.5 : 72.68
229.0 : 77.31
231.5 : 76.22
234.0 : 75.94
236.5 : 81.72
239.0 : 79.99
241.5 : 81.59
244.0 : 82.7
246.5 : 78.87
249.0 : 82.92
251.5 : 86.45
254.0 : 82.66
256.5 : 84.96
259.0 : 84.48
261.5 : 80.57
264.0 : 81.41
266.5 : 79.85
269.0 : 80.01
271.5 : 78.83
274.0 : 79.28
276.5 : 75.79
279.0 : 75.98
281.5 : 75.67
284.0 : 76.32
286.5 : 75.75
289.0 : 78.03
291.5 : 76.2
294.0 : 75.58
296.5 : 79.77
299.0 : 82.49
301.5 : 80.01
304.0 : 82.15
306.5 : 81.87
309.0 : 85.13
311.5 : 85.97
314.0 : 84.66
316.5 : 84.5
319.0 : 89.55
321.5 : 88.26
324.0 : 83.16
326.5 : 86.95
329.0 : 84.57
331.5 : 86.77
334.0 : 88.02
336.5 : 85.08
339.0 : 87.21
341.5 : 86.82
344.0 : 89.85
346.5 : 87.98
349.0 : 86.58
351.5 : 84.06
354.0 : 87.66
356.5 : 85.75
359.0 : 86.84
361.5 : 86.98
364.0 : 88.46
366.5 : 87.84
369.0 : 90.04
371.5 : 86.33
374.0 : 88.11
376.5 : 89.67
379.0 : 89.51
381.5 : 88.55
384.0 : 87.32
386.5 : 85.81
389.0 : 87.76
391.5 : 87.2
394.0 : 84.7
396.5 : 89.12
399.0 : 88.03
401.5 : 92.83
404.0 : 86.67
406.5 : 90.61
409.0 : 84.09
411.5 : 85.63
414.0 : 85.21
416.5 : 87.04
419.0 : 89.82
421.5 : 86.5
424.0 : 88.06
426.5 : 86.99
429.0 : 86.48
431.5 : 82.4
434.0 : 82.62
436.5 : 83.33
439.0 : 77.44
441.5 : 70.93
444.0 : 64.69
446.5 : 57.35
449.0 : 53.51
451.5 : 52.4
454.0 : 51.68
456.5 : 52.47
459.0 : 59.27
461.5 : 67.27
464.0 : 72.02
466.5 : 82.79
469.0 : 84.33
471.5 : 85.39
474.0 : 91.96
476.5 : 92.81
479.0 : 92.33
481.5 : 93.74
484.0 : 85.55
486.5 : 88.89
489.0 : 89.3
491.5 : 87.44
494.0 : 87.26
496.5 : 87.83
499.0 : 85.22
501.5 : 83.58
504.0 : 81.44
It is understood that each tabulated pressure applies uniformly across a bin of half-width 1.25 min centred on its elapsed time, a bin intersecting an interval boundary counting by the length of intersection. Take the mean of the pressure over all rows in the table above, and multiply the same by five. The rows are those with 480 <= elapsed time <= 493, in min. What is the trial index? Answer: 445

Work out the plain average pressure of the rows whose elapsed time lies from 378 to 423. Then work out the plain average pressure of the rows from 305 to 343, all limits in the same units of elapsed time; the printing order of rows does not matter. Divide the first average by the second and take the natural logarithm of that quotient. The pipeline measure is 0.019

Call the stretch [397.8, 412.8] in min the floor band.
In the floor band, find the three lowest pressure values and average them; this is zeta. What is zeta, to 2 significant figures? 85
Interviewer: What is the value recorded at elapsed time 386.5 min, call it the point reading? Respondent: 85.81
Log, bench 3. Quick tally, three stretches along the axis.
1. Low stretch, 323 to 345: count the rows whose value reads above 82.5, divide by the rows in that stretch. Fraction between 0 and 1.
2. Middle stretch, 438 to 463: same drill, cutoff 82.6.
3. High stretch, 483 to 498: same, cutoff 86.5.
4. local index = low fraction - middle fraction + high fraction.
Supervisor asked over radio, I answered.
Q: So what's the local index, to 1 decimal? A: 1.8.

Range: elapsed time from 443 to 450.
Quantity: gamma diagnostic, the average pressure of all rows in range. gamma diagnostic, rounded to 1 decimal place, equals 58.5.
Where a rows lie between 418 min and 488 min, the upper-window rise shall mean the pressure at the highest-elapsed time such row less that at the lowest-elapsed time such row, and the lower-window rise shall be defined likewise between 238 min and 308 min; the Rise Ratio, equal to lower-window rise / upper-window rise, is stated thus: -2.0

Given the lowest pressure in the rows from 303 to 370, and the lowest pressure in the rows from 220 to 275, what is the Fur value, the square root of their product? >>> 77.1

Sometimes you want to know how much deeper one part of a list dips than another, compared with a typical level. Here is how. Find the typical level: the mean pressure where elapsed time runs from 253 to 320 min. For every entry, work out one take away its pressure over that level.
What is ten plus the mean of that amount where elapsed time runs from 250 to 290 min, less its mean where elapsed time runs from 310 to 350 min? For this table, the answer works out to 10.1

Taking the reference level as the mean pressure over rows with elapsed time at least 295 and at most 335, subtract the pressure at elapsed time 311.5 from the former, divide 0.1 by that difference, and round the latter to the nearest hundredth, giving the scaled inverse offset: -0.07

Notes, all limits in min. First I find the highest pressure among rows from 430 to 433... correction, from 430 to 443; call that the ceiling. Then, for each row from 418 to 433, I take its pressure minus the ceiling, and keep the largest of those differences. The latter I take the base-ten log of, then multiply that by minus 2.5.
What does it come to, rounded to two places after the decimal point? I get -2.03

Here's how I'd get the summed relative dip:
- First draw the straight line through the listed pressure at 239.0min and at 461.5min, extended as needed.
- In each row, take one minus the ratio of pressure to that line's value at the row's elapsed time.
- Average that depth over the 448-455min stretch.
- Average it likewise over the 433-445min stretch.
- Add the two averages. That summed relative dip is 0.12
